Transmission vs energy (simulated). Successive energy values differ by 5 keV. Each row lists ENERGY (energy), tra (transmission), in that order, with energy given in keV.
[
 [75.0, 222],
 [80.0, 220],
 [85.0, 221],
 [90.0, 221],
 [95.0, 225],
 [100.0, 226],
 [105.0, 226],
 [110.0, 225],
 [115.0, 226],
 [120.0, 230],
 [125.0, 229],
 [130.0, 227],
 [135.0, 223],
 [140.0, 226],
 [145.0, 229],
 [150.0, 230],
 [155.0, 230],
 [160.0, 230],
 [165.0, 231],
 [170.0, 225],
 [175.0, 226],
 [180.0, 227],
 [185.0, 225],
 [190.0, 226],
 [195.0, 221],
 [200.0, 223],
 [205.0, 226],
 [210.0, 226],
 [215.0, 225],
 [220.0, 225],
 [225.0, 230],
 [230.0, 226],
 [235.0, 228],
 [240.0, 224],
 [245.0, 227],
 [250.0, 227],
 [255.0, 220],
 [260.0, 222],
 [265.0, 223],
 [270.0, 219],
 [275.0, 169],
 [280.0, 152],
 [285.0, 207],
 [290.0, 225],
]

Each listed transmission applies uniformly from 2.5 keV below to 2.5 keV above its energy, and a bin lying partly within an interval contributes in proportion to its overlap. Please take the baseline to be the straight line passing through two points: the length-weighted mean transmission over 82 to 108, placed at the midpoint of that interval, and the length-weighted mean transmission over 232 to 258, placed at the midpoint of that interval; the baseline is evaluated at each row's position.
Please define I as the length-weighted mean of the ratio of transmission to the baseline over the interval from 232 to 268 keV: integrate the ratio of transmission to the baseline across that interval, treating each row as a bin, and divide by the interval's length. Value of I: 1.00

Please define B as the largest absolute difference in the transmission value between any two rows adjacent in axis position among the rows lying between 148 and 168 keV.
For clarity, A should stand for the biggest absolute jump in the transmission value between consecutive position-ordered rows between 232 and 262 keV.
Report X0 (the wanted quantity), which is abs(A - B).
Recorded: 6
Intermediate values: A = 7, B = 1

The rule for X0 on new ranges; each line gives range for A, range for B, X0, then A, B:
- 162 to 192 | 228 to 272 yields 1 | 6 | 7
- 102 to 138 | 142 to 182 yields 2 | 4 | 6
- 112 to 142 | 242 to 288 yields 51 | 4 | 55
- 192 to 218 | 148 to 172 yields 3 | 3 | 6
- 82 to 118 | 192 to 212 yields 1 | 4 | 3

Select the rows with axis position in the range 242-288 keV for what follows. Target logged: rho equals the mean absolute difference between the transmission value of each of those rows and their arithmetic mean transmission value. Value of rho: 20.9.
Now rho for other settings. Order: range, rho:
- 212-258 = 2.0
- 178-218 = 1.4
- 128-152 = 2.0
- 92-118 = 0.5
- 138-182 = 2.0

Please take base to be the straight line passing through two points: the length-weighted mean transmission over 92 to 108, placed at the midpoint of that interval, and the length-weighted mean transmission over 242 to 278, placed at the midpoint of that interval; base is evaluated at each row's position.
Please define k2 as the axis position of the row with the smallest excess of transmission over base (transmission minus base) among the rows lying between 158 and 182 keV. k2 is 170.0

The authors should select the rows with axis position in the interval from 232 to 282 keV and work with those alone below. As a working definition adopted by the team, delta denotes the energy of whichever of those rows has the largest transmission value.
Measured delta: 235.0 keV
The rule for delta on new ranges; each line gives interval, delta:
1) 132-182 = 165.0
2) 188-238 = 225.0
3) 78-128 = 120.0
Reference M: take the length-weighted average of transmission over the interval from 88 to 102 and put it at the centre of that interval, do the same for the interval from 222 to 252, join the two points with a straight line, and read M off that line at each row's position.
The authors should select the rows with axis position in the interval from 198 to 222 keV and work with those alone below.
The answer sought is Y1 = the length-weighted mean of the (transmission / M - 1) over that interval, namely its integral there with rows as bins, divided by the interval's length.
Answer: -0.006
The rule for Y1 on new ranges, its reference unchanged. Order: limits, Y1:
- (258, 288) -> -0.127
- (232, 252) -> -0.003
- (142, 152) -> 0.019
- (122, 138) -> 0.007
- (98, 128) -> 0.012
